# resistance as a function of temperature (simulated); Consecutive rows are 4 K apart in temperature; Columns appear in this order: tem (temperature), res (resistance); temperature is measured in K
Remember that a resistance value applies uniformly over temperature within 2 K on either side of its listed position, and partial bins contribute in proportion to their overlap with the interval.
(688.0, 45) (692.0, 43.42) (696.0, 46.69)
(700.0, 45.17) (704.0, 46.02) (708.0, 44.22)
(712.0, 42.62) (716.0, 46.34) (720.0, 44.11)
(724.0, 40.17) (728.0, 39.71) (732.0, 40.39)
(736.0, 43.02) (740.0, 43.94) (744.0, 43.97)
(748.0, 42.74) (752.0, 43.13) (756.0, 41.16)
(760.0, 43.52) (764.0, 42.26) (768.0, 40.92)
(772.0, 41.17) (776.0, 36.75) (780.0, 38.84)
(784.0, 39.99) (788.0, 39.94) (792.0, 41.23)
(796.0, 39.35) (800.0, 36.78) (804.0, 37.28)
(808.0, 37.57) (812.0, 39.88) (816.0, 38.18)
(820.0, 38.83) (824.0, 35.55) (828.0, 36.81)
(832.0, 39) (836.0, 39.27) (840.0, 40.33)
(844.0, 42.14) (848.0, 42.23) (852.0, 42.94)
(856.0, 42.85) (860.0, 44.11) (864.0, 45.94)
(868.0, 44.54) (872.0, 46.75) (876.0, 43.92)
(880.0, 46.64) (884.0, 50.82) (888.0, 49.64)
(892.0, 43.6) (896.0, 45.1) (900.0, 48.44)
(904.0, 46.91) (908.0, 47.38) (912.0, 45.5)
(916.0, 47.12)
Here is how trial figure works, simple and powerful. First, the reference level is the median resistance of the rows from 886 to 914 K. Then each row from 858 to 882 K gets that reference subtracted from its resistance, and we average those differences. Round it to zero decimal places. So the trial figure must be -2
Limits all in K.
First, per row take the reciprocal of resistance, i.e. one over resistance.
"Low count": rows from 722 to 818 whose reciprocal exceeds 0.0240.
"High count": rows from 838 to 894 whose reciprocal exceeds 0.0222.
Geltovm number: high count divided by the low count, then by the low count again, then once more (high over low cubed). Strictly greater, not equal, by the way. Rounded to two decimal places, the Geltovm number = 0.00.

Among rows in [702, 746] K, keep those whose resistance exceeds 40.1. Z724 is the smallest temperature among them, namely 704.0 K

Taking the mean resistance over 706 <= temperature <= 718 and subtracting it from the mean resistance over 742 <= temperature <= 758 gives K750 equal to -2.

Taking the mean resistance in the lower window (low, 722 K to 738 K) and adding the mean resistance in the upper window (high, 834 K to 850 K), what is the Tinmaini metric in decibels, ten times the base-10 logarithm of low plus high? 19.1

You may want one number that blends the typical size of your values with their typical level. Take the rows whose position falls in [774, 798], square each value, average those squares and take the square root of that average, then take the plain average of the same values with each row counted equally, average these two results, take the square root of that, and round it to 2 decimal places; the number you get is 6.27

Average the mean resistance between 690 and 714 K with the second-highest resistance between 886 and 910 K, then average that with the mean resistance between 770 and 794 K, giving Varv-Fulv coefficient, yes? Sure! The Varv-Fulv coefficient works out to 43.1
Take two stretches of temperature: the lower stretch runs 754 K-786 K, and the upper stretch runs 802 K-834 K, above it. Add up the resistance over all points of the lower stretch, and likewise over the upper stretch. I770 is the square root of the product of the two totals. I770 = 314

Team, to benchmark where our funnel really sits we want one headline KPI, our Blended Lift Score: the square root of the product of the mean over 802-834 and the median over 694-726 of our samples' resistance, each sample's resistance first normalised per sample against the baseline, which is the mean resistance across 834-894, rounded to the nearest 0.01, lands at 0.93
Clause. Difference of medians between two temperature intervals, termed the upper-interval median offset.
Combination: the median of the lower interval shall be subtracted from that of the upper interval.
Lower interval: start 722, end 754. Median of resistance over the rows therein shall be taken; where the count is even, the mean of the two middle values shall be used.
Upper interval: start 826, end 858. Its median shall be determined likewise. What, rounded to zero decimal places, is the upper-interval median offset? -2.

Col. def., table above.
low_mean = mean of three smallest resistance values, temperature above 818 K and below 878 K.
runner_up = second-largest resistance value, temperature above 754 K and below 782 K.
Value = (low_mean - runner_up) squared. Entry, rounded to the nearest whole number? 27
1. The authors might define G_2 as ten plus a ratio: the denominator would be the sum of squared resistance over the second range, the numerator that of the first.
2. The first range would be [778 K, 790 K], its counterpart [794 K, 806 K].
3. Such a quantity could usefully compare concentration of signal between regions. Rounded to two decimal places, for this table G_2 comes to 11.10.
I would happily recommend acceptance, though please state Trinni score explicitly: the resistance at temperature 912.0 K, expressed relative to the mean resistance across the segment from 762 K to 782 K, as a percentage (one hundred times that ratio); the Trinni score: 114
